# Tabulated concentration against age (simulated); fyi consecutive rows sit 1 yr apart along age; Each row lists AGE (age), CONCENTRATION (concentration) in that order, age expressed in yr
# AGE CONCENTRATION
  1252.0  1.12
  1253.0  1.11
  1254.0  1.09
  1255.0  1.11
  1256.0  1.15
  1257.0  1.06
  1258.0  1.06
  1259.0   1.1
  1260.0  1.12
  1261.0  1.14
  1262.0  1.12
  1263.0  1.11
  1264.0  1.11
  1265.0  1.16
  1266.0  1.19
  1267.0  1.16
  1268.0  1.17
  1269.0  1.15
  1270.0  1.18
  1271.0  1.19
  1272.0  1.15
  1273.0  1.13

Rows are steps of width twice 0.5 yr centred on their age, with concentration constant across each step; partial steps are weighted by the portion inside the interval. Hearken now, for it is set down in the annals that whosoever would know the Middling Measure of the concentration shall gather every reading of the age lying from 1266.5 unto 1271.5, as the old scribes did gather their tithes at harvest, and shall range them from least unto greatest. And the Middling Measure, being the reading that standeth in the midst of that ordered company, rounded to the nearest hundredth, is 1.17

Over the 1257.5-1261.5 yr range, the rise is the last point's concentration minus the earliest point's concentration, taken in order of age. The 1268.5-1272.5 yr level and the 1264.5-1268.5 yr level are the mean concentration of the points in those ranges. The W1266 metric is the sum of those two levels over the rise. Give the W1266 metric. 29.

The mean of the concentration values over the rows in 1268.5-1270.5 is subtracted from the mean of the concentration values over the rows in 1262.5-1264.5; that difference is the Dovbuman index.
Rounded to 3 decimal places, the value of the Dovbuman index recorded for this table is -0.055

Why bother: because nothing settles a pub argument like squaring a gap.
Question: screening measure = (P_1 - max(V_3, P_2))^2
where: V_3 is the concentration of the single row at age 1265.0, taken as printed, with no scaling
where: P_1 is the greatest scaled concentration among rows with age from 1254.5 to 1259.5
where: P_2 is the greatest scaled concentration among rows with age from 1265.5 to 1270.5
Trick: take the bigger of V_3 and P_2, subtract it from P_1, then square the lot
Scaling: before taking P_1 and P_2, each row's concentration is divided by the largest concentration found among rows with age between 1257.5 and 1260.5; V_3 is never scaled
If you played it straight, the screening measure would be 0.018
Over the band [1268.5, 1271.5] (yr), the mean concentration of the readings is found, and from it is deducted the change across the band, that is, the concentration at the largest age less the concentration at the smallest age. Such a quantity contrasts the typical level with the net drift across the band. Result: 1.133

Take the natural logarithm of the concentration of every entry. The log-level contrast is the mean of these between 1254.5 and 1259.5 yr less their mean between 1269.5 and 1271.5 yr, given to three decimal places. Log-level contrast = -0.079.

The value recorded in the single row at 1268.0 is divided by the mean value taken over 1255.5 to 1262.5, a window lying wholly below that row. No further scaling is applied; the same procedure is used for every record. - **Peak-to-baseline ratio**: 1.06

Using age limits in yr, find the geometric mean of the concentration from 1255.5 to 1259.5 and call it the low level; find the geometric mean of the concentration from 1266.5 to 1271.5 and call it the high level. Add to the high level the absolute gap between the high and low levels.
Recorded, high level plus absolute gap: 1.25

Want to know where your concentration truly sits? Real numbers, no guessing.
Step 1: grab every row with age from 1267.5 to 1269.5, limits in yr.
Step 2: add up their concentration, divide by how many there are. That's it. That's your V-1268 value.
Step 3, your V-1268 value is 1.16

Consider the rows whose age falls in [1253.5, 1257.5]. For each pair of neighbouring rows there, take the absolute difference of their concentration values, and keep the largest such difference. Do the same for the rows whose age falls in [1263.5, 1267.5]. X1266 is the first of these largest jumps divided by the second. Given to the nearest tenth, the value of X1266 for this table 1.8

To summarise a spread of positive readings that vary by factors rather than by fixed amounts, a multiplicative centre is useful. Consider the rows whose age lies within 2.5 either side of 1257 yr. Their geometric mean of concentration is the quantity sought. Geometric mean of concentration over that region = 1.095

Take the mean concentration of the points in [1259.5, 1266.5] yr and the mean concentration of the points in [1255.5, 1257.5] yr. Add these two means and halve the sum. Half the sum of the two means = 1.12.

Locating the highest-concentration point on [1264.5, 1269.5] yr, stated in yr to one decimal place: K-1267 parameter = 1266.0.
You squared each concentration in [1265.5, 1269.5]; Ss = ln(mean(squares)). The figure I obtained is 0.31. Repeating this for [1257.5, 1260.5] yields 0.18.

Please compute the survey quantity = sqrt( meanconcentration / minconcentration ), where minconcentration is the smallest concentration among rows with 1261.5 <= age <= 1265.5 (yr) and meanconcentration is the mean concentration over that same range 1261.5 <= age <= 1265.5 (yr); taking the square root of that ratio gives 1.01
